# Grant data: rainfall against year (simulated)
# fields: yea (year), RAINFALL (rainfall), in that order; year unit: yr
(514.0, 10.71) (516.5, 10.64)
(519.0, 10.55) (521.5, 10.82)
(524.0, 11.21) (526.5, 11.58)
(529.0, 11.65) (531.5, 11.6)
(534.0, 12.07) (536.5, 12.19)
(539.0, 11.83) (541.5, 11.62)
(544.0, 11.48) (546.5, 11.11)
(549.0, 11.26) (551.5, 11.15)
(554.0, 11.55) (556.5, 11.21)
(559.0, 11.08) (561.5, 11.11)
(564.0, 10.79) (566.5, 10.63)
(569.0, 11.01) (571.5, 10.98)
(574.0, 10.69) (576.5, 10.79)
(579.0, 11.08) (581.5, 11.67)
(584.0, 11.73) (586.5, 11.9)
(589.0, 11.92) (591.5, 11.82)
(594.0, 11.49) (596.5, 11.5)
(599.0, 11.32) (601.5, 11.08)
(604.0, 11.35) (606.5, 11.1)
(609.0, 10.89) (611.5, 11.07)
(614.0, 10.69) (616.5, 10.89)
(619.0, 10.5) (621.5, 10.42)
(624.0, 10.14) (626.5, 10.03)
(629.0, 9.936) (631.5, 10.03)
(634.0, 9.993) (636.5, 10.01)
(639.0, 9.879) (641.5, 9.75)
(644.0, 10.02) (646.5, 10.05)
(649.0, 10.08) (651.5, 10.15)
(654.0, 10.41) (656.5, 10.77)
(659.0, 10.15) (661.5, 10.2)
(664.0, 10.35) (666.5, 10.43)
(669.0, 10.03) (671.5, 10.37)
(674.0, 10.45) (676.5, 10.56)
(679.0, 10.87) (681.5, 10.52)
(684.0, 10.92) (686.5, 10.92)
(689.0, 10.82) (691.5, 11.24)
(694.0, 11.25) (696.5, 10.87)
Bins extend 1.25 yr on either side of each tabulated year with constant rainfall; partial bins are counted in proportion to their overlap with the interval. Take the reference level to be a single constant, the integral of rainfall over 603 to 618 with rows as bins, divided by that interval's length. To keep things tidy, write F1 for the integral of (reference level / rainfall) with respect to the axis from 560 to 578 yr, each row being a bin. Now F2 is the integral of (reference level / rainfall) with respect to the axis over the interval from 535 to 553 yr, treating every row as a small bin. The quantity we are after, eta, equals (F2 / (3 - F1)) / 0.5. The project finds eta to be -2.26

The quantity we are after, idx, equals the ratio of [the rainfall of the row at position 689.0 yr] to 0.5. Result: 21.6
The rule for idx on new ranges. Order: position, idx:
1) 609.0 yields 21.8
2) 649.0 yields 20.2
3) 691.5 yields 22.5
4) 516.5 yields 21.3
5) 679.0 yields 21.7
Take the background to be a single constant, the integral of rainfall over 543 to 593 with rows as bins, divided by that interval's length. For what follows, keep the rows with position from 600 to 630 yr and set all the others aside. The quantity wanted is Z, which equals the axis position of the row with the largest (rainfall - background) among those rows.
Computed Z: 604.0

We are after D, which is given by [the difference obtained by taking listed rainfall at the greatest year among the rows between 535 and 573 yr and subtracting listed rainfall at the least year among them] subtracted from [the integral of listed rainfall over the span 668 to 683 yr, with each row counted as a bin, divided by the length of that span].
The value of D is 11.7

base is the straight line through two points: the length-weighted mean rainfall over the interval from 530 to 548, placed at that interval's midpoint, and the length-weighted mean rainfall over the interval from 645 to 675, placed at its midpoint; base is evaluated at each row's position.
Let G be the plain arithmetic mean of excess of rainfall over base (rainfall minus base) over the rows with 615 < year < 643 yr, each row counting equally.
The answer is -0.50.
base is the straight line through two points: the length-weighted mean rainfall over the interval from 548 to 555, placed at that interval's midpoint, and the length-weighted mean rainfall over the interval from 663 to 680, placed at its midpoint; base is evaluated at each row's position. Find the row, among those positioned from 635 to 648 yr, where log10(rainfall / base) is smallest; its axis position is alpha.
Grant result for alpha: 641.5 yr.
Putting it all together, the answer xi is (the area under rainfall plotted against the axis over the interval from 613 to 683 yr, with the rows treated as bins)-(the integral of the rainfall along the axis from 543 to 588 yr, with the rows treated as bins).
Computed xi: 216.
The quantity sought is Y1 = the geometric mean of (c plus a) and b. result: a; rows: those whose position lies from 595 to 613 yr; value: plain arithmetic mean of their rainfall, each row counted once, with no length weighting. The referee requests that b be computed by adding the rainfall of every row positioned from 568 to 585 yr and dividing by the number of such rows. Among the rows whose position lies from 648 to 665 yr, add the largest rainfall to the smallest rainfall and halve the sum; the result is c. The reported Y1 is 15.5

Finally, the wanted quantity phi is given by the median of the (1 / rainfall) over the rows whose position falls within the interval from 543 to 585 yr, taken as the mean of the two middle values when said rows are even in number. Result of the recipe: 0.090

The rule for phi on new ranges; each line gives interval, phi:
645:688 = 0.096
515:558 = 0.087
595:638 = 0.094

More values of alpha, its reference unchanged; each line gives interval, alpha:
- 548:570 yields 566.5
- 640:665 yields 641.5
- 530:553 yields 546.5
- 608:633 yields 629.0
